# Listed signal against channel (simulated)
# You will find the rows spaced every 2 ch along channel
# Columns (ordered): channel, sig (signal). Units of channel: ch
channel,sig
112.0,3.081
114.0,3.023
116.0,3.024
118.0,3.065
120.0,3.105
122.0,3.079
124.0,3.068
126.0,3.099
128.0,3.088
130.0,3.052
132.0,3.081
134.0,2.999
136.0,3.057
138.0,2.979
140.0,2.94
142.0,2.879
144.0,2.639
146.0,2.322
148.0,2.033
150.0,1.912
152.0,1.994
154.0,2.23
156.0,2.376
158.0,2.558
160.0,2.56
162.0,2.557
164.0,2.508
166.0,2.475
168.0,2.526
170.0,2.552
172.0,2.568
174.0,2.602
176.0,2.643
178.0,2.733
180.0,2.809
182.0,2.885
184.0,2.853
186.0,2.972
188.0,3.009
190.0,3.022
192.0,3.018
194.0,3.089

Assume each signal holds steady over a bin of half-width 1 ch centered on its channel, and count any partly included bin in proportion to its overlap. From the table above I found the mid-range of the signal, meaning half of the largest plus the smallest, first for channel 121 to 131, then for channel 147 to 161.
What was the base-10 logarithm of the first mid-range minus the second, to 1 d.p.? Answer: -0.1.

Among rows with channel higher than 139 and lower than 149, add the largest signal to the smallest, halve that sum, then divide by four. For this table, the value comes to 0.62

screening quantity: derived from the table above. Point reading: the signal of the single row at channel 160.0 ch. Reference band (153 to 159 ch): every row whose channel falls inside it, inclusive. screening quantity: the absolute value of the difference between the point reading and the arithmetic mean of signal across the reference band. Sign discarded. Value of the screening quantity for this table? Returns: 0.17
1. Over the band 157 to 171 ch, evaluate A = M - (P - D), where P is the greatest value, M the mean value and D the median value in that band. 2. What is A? 2.53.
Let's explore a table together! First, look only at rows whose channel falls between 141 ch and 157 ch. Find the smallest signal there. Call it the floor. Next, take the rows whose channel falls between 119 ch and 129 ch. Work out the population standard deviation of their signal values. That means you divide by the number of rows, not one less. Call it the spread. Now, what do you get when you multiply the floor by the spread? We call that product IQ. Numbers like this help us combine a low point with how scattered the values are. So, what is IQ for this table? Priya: 0.0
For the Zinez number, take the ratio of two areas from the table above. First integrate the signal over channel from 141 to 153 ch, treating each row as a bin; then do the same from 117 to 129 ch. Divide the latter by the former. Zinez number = 1.34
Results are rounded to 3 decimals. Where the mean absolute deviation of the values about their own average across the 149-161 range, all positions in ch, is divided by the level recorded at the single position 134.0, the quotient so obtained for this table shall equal 0.075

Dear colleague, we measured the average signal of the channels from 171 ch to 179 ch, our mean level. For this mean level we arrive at 2.64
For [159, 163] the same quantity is 2.56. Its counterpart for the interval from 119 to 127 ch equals 3.09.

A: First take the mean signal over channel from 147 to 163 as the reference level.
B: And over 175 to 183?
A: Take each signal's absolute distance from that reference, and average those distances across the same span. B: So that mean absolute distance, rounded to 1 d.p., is 0.5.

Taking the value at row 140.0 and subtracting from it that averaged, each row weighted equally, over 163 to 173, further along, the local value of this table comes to 0.41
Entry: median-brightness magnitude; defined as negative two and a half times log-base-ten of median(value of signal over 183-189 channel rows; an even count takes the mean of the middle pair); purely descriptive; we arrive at -1.18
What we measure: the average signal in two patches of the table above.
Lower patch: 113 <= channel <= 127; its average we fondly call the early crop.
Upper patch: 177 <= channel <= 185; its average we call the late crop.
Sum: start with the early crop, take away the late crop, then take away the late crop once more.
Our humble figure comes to -2.57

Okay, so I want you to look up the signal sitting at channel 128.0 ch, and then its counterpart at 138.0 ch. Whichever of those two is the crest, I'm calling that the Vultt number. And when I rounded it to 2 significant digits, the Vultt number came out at 3.1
